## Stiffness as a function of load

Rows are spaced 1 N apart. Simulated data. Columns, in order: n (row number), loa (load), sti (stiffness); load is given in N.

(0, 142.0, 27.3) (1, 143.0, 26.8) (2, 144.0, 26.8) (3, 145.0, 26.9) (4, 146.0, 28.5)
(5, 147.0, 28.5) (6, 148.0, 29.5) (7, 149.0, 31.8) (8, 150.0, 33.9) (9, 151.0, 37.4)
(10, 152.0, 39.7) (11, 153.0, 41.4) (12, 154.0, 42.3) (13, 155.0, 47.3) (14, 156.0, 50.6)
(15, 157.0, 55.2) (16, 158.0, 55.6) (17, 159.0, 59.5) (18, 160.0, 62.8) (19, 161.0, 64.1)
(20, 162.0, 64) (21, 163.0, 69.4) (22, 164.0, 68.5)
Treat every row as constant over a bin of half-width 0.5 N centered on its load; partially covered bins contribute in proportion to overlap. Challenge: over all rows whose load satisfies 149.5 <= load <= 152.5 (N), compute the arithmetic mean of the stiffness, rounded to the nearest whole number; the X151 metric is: 37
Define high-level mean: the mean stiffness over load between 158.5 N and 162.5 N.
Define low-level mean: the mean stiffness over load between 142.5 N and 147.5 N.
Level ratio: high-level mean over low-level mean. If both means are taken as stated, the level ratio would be 2.3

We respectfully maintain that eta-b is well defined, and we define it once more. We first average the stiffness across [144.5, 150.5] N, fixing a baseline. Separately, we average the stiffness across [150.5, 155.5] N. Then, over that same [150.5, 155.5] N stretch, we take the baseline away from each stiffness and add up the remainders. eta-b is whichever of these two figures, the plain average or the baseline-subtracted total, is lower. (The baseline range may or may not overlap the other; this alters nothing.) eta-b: 42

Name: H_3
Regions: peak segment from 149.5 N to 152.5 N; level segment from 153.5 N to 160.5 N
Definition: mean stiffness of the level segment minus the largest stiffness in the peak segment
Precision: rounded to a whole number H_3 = 14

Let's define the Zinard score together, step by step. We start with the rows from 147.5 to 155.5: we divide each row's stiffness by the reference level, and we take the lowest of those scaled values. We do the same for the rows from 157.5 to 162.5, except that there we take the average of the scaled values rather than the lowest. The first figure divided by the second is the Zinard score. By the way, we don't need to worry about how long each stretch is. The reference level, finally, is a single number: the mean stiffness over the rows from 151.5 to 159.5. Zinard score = 0.48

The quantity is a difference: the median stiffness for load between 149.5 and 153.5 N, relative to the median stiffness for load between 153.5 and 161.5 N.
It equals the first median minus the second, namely -17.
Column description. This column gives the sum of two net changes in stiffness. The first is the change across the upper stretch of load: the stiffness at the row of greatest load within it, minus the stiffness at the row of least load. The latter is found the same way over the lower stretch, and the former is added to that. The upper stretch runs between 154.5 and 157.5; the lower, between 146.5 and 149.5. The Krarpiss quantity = 11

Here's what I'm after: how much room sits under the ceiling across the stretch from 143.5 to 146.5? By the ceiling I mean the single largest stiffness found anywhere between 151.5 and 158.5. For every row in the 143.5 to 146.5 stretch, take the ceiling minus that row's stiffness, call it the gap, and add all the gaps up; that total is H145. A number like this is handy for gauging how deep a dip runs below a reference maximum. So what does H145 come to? 85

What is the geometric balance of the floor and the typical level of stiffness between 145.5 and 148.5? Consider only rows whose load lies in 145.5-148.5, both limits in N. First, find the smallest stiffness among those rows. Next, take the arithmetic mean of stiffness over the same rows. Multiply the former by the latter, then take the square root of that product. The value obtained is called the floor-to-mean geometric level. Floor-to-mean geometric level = 29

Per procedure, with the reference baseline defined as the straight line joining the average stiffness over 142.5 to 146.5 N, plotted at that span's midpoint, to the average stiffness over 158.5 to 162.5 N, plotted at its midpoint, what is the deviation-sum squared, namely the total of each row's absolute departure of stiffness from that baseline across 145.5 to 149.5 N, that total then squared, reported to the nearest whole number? 296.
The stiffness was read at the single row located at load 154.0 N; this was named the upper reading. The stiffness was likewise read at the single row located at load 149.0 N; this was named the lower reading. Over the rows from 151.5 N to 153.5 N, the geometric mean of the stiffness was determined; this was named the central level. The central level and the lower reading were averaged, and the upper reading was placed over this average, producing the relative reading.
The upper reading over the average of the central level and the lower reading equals 1.2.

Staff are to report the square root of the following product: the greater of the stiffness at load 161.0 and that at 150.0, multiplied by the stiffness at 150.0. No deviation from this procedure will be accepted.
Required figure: 47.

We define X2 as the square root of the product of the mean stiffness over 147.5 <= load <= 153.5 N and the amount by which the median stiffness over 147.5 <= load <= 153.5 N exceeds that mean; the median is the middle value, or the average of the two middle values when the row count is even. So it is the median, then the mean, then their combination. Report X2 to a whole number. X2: 1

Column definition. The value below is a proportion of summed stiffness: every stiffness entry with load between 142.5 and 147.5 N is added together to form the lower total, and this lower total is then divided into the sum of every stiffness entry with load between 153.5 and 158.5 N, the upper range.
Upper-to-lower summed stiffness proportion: 1.8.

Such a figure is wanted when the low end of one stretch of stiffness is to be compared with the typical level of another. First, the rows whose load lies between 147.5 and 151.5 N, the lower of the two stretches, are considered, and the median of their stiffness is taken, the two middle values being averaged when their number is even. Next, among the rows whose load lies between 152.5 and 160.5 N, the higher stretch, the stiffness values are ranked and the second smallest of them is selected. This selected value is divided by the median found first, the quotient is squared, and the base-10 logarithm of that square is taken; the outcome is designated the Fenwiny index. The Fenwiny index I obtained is 0.22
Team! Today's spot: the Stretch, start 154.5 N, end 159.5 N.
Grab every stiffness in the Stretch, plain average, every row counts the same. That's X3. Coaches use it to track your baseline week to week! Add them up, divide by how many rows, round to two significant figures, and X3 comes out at 54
